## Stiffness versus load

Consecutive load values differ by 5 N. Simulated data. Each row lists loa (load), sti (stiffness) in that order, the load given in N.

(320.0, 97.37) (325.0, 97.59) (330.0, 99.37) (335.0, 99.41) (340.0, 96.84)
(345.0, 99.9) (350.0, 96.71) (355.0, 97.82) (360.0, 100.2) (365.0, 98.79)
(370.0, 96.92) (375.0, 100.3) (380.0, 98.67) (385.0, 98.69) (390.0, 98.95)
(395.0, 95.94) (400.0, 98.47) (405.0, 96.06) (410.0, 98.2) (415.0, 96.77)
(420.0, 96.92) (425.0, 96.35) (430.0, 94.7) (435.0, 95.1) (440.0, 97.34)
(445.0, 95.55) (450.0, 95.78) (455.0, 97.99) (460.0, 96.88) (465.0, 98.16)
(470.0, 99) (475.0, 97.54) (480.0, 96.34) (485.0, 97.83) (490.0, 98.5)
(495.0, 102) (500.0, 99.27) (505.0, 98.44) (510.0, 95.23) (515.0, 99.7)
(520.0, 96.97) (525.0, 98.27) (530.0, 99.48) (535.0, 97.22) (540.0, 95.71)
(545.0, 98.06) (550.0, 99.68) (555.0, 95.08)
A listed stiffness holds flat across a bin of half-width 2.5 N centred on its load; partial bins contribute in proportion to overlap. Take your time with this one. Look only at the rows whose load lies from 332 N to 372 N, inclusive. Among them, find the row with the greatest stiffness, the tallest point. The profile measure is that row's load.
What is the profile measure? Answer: 360.0 N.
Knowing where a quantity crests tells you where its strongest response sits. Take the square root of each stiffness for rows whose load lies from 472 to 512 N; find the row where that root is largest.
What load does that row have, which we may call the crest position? 495.0 N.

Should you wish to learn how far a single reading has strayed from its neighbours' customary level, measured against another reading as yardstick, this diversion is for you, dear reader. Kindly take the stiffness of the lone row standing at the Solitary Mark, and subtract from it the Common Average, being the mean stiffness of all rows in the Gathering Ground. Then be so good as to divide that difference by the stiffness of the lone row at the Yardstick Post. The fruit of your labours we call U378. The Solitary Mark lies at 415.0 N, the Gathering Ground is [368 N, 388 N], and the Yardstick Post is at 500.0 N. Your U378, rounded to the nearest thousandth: -0.019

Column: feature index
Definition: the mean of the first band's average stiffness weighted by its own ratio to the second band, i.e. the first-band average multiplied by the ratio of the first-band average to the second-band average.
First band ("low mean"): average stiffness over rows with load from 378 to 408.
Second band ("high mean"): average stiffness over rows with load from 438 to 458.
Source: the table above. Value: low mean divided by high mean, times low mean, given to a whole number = 99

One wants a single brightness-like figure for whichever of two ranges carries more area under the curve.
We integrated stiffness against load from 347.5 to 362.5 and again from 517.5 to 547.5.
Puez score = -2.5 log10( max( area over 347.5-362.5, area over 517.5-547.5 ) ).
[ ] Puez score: -8.67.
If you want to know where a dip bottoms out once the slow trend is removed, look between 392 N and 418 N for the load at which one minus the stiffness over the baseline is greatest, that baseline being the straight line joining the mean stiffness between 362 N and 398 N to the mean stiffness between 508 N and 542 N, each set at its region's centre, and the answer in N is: 395.0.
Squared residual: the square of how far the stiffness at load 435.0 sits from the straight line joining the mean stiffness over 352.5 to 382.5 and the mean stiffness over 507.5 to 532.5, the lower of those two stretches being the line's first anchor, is 10.9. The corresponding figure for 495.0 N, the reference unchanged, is 15.4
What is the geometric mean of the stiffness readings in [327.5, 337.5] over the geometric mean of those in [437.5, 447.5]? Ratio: 1.031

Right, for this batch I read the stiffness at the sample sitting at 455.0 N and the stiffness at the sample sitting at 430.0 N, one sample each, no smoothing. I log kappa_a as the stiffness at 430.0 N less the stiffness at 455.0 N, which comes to -3.3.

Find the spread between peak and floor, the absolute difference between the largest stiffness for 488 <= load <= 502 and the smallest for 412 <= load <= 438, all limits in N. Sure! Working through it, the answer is 7.3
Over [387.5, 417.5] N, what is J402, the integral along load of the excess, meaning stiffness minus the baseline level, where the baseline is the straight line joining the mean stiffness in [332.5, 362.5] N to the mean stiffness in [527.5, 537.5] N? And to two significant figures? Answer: -31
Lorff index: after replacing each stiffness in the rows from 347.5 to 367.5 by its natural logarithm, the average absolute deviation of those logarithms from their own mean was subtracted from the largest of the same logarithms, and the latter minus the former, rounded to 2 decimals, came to 4.60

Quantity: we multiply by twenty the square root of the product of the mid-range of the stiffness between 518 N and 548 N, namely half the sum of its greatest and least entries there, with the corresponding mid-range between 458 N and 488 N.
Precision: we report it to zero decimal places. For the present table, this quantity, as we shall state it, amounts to 1953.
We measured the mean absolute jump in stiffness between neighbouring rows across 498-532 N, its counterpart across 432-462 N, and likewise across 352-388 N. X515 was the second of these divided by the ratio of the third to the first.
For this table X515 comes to 1.9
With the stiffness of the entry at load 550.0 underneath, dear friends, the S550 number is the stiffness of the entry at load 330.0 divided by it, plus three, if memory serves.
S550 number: 3.997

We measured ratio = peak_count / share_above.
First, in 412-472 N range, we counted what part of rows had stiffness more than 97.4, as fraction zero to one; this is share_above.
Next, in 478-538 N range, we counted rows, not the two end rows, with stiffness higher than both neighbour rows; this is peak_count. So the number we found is 12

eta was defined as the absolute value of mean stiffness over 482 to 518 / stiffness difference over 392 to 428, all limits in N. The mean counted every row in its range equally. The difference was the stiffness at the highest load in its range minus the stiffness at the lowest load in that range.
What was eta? 241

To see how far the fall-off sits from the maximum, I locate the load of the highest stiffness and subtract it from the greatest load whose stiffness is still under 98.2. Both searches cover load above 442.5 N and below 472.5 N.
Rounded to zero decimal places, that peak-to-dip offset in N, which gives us -5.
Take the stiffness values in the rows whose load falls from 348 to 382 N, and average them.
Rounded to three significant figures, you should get 98.5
